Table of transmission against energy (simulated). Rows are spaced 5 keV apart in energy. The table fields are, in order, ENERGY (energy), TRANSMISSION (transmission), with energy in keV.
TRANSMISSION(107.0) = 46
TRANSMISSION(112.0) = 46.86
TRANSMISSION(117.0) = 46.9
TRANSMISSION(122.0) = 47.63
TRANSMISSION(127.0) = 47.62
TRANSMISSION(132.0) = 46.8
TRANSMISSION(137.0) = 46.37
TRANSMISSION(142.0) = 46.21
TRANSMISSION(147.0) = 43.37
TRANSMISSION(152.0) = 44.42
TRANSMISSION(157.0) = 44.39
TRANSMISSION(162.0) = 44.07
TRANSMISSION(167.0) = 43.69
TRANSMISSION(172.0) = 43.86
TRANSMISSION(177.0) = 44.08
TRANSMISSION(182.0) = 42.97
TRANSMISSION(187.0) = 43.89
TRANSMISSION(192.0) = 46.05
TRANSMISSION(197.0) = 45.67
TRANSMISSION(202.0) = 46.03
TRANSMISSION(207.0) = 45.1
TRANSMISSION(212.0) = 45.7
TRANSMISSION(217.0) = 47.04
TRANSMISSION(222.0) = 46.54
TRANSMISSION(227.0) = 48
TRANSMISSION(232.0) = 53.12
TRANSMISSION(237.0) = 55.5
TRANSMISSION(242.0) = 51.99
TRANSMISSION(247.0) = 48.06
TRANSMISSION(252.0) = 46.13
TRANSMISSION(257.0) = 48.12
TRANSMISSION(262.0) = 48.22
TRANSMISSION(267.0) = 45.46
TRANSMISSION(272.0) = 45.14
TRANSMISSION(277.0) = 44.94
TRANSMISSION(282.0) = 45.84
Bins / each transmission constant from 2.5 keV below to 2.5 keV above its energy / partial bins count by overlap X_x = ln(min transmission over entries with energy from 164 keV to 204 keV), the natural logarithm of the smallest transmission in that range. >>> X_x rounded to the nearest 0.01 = 3.76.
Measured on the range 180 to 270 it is 3.76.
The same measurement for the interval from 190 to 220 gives 3.81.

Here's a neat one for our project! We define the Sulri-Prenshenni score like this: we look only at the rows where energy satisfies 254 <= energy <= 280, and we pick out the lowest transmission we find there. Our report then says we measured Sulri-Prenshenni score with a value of 44.94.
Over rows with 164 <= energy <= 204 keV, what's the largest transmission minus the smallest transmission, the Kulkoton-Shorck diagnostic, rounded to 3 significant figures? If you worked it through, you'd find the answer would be 3.08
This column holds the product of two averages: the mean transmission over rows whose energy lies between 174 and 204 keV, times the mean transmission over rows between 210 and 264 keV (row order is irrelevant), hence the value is 2192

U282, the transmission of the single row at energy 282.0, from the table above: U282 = 45.84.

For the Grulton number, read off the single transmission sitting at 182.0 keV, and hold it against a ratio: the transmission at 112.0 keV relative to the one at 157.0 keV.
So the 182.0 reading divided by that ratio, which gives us 40.7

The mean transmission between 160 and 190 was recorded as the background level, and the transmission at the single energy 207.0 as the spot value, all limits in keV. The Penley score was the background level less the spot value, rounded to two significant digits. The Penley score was -1.3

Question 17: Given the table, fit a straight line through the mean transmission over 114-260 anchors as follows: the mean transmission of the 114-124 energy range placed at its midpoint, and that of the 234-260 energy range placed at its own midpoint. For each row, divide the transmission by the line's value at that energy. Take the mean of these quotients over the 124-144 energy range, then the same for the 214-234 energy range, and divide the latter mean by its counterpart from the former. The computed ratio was 1.00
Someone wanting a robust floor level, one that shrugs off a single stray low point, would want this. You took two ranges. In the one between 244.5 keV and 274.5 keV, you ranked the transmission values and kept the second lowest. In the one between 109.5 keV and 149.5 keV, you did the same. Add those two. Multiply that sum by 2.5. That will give 229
